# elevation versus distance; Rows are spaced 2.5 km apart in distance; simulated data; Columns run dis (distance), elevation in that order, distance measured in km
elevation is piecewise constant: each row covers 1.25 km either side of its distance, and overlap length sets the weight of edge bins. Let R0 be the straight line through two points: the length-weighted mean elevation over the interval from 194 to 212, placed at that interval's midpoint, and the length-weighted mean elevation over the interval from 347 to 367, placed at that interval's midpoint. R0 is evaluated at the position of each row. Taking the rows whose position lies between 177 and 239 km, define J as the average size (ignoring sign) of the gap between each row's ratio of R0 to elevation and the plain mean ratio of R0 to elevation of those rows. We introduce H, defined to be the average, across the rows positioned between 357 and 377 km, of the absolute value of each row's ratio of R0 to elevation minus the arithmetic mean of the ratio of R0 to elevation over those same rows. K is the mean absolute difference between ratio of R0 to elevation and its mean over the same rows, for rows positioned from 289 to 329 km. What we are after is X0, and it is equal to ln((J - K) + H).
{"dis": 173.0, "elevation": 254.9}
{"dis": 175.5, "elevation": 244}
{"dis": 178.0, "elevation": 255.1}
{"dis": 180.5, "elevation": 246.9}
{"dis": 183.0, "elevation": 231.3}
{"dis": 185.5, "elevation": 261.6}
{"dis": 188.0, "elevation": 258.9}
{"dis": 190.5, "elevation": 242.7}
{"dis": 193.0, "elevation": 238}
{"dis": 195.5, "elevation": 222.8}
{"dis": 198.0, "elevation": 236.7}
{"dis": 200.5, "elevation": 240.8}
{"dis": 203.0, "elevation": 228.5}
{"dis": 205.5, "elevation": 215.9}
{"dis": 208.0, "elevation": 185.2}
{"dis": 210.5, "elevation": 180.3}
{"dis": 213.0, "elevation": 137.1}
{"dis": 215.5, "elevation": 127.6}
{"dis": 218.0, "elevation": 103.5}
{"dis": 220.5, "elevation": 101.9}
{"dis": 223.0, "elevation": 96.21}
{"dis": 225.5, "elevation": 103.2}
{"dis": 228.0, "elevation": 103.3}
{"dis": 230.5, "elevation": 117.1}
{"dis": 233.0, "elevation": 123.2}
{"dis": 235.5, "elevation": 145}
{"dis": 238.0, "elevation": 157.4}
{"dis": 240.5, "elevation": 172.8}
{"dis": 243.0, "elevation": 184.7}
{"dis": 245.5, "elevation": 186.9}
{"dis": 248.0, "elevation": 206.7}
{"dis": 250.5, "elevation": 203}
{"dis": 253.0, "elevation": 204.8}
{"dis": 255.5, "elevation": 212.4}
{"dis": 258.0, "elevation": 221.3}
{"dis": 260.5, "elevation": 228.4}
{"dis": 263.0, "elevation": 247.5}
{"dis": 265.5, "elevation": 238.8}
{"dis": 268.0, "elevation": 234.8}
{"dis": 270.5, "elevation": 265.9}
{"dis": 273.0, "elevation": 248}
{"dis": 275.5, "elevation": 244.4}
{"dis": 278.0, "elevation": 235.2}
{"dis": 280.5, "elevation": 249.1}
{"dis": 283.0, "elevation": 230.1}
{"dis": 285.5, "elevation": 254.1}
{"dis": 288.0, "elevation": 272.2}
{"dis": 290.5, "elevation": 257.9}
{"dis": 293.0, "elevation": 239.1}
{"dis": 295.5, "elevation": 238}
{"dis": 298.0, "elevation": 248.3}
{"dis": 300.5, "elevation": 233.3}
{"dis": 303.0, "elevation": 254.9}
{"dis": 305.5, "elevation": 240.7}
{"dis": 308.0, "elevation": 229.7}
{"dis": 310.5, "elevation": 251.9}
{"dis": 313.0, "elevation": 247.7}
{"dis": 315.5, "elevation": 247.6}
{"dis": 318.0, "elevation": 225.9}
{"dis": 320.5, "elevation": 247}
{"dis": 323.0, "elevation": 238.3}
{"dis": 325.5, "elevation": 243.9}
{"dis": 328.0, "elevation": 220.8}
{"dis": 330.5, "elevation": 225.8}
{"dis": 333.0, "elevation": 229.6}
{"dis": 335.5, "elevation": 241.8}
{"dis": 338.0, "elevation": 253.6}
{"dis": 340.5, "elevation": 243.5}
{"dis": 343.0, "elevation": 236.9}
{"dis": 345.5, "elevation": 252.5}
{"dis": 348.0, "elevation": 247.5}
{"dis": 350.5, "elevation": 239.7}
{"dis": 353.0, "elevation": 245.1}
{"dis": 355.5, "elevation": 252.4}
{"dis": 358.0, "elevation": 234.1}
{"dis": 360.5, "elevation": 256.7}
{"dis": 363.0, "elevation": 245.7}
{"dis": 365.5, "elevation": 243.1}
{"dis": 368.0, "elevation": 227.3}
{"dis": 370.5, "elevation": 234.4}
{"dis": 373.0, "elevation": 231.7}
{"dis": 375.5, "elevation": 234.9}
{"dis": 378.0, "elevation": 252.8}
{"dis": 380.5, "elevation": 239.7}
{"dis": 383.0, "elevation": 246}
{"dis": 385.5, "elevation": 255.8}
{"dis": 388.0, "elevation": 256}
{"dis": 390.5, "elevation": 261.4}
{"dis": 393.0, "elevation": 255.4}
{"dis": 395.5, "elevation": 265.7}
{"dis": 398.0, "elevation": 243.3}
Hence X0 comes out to -0.76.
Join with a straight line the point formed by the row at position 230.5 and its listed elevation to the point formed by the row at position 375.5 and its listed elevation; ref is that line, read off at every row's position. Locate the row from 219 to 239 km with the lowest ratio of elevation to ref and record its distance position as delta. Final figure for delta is 223.0 km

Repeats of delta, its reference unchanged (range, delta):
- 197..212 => 210.5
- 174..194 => 193.0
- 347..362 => 358.0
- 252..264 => 253.0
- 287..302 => 300.5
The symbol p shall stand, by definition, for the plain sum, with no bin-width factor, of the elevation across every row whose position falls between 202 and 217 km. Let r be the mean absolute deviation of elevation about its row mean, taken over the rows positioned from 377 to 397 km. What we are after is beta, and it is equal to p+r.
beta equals 1081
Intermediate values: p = 1075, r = 6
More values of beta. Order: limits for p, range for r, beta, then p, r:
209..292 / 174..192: 6303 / 6295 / 8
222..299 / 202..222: 6412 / 6370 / 42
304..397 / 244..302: 9019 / 9003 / 16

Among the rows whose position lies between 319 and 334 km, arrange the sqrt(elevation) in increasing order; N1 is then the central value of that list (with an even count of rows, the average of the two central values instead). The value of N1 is 15.3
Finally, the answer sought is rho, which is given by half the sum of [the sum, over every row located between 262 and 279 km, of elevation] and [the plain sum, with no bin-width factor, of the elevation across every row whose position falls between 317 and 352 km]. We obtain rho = 2531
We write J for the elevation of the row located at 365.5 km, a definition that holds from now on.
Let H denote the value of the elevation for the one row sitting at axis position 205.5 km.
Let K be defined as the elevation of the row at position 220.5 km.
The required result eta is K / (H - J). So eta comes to -4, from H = 215.9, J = 243.1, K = 101.9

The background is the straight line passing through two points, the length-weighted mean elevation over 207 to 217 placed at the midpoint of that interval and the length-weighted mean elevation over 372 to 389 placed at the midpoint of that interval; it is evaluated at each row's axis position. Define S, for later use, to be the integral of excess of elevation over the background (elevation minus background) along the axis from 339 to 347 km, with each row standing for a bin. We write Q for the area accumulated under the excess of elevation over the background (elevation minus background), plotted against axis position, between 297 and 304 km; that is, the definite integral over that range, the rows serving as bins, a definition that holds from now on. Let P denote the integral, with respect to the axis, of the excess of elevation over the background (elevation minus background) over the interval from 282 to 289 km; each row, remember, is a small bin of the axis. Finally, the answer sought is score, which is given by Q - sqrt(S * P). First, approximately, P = 403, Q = 297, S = 155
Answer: 47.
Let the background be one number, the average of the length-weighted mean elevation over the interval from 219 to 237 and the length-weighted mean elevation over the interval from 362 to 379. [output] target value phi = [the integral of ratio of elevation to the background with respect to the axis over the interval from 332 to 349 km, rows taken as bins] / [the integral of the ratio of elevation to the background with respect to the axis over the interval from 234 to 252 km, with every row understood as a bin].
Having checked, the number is 1.29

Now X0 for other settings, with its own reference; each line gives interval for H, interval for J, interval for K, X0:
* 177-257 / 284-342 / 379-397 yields -0.88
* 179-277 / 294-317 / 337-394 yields -1.03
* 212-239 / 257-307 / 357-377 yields -1.36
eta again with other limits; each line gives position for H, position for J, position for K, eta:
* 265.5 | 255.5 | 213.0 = 5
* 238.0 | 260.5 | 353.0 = -3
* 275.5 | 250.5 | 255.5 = 5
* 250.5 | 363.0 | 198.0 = -6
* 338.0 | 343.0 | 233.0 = 7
